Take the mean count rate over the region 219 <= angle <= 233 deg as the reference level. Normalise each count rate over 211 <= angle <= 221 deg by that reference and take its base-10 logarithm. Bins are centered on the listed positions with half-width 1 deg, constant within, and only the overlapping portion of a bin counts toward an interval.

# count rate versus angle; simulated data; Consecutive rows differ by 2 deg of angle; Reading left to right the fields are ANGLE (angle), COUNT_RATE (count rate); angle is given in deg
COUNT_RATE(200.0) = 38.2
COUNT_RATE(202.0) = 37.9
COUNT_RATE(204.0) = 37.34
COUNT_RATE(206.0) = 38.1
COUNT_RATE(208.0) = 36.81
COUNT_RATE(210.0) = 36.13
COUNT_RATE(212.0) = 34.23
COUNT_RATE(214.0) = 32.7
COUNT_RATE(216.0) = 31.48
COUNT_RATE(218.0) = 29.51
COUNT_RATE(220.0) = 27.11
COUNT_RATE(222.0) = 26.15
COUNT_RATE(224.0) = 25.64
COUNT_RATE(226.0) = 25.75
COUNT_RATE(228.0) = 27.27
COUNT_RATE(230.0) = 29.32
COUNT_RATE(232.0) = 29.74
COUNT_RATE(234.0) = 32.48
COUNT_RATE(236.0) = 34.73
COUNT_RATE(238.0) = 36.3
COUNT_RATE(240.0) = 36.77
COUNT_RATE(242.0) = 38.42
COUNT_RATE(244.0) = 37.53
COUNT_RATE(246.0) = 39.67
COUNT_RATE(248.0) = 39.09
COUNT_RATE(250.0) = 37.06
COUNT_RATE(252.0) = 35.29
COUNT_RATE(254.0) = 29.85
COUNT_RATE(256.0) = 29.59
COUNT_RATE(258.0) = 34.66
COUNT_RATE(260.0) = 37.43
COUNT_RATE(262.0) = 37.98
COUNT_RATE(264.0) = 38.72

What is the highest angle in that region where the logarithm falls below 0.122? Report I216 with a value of 220.0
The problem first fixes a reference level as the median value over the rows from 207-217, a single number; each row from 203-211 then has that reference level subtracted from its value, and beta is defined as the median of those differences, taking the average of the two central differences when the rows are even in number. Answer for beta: 3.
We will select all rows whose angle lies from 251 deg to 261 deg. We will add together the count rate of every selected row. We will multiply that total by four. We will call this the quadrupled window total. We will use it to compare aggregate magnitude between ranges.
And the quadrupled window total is 667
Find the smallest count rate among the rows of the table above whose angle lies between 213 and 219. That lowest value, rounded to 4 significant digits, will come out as 29.51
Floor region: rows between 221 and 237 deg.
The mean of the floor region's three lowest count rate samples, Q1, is 26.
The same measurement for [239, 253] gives 36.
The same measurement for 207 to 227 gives 26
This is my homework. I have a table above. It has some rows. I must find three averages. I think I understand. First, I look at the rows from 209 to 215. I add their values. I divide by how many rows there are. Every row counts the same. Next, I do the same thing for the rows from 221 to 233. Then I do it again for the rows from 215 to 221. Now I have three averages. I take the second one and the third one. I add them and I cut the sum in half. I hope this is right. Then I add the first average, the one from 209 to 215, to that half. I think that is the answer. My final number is 63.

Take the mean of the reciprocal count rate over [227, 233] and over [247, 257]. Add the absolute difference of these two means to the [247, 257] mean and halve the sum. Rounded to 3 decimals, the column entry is 0.017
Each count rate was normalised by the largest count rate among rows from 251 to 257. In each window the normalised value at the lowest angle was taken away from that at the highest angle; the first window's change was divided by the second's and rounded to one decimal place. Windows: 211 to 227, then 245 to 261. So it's 3.8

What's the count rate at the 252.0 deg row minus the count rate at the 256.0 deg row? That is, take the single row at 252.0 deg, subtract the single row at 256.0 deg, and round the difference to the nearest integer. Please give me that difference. 6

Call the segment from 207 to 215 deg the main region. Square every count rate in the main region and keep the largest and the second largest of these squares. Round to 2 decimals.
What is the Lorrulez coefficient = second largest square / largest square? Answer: 0.96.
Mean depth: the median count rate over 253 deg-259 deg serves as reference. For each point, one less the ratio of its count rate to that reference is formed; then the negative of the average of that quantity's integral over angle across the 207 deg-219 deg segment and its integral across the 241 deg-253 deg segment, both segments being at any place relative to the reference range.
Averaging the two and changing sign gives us 2.3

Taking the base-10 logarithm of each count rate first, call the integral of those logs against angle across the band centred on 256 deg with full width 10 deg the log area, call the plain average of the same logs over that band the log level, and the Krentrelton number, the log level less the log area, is -13.7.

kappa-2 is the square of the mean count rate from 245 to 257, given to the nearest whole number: 1231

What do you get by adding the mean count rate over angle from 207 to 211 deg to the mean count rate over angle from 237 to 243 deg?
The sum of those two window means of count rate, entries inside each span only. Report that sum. 74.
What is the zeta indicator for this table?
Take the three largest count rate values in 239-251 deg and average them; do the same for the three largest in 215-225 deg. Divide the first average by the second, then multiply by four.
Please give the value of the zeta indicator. 5.3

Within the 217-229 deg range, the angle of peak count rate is 218.0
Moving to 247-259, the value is 248.0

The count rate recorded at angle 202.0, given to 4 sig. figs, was 37.90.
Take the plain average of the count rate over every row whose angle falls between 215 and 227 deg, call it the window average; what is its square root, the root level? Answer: 5.25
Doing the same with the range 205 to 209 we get 6.12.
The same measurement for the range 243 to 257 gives 5.95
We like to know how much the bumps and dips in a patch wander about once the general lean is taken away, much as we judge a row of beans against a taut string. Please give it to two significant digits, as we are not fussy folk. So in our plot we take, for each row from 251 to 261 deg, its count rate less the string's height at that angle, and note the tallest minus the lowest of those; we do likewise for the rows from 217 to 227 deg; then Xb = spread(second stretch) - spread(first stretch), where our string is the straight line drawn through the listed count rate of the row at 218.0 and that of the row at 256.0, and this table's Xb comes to -3.9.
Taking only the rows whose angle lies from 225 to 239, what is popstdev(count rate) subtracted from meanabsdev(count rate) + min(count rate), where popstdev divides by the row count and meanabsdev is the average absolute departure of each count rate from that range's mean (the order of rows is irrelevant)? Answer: 25.3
